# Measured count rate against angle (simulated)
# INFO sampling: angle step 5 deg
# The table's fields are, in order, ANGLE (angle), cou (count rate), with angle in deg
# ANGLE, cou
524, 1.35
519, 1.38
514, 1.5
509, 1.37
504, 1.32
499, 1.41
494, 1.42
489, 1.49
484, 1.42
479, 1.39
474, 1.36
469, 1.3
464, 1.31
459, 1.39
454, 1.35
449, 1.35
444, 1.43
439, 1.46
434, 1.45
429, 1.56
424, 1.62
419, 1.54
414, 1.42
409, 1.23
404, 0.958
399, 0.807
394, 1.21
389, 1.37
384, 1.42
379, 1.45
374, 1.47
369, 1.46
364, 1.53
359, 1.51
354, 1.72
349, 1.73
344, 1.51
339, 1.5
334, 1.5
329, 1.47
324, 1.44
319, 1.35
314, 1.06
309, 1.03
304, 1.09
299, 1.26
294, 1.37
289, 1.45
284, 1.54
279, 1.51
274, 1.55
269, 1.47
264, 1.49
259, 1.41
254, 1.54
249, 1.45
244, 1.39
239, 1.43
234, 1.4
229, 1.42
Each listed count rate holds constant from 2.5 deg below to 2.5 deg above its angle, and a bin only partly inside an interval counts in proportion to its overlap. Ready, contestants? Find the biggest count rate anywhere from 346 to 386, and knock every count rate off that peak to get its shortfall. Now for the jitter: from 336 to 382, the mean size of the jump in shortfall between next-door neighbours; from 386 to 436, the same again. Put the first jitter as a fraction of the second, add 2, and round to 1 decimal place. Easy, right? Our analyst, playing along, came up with 2.4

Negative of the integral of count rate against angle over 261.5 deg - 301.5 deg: -58.2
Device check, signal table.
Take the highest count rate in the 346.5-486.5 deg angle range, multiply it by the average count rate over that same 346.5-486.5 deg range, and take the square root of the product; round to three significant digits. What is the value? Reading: 1.56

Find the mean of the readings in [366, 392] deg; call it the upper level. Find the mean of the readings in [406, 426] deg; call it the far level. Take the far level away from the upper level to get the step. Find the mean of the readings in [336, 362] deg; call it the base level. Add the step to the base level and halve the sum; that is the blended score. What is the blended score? 0.79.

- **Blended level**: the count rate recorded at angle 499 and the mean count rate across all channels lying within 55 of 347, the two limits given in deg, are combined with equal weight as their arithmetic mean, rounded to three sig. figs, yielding 1.39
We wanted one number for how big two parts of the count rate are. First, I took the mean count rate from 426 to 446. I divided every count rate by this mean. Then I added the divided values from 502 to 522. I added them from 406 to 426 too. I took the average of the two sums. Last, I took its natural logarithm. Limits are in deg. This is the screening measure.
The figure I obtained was 1.35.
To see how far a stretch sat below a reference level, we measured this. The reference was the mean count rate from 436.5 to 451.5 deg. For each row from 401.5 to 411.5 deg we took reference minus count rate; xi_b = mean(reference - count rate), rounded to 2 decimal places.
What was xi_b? 0.32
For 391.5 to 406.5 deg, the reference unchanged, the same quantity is 0.42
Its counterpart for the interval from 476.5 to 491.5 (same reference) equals -0.02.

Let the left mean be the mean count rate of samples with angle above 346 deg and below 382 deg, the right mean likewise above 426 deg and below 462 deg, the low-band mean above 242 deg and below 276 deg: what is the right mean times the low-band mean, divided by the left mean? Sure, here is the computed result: 1.4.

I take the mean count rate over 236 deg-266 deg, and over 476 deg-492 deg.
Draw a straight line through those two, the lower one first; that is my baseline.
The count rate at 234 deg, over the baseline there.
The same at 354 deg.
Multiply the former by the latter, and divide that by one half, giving 2.30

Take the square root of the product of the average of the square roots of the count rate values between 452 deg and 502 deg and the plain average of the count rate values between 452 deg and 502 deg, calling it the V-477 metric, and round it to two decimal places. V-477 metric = 1.28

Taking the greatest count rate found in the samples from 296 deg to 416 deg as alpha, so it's 1.73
